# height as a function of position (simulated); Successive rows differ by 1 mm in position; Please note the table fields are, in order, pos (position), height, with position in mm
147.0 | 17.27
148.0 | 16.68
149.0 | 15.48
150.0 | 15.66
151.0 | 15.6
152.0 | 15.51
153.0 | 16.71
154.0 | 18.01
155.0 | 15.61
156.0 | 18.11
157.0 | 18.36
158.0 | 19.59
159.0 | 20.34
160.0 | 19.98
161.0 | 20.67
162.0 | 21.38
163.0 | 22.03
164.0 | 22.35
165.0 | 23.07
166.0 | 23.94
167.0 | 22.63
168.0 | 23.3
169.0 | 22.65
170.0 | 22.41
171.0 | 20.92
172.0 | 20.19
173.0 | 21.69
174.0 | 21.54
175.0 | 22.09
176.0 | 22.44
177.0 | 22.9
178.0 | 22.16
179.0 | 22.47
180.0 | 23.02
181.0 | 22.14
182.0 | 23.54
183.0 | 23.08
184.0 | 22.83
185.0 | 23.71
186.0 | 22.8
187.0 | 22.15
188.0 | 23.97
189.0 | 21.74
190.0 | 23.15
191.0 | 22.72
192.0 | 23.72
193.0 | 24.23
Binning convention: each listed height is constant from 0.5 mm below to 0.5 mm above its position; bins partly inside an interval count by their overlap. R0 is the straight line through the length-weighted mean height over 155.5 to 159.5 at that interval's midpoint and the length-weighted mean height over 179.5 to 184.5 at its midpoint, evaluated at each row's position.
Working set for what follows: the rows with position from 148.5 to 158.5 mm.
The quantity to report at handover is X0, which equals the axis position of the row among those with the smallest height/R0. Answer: 155.0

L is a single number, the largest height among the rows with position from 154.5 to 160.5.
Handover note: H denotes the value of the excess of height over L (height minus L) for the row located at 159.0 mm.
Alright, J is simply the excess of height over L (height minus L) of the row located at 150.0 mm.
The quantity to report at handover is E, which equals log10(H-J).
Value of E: 0.7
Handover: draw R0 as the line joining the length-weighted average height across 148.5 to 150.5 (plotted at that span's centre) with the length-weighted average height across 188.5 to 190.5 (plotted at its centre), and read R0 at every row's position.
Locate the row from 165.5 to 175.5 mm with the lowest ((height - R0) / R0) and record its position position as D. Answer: 172.0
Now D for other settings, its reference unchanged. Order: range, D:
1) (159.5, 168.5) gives 160.0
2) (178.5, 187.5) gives 187.0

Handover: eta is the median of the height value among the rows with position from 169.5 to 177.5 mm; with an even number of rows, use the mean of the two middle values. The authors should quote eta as 21.9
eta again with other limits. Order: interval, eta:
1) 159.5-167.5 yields 22.2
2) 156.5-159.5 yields 19.6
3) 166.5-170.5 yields 22.6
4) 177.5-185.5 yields 22.9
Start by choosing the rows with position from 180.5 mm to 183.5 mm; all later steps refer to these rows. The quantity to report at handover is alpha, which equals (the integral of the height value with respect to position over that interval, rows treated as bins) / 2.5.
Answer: 27.5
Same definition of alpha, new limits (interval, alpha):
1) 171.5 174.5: 25.4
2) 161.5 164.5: 26.3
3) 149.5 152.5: 18.7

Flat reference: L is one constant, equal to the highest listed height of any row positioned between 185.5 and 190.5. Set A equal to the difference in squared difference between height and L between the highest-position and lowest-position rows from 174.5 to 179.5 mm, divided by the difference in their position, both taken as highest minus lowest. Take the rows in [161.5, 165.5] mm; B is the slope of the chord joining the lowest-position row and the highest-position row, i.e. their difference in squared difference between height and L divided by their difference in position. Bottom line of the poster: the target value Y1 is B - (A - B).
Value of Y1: -3.6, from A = -0.3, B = -2.0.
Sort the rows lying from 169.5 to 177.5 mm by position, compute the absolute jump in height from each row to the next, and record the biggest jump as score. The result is 1.5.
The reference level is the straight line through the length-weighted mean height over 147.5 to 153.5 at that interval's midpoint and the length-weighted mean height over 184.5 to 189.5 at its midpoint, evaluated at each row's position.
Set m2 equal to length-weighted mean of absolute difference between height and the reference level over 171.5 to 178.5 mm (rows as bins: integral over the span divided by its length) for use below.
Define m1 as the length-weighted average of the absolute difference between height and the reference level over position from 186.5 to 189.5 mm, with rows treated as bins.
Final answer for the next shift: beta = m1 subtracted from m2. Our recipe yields 0.2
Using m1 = 1.0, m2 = 1.3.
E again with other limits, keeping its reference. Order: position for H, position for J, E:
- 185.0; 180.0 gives -0.2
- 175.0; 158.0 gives 0.4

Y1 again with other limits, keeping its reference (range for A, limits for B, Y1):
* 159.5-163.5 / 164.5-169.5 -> 4.5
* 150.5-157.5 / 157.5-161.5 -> 0.9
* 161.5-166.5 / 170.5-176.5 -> -1.1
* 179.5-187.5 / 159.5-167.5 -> -4.4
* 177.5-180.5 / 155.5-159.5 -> -12.9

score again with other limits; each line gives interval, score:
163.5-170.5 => 1.3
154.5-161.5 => 2.5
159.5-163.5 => 0.7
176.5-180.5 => 0.7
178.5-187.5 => 1.4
